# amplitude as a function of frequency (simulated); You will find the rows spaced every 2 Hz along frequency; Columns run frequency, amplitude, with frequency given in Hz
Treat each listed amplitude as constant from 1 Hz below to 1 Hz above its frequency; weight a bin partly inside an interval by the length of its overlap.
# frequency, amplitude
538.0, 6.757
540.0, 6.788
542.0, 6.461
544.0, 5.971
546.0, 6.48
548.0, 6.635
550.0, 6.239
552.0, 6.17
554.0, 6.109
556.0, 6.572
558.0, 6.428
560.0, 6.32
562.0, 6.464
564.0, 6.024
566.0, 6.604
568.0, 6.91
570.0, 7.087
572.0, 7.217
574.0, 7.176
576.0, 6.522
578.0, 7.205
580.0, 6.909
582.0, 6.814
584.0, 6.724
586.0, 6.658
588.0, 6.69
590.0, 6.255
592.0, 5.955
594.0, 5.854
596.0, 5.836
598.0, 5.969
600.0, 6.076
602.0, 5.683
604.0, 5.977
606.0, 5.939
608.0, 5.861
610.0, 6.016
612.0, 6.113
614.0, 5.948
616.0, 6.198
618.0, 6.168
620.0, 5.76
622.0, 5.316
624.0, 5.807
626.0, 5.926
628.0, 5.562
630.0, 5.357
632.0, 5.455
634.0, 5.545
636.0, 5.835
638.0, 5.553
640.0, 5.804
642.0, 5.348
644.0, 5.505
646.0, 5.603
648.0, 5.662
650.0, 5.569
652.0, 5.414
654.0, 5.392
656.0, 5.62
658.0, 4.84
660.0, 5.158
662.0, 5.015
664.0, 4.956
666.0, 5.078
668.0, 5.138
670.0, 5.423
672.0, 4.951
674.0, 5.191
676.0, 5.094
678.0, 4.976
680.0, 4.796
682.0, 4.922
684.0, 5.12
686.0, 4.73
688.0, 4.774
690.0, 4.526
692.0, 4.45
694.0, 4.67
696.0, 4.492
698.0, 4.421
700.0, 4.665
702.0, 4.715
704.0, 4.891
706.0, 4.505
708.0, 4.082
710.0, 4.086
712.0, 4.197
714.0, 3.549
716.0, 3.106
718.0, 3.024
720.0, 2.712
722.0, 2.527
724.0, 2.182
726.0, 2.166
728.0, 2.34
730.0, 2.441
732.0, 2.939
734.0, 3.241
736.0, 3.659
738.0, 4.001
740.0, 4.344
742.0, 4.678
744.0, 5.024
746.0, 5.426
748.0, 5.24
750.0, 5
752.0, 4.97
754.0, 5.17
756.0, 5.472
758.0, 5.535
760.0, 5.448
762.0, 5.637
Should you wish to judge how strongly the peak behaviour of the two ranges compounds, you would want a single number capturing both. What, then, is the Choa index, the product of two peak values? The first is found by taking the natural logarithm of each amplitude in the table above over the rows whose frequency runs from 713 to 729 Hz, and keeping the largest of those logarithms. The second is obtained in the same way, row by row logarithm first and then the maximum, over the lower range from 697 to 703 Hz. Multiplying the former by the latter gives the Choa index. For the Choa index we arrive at 2.0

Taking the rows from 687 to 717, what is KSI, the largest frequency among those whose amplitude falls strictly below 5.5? 716.0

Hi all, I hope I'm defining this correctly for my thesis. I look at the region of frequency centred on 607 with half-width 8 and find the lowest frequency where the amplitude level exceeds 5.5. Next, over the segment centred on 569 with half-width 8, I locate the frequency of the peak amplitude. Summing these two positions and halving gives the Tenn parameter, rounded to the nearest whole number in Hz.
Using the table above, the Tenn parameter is 586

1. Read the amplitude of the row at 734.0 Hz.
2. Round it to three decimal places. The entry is 3.241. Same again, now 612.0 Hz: 6.113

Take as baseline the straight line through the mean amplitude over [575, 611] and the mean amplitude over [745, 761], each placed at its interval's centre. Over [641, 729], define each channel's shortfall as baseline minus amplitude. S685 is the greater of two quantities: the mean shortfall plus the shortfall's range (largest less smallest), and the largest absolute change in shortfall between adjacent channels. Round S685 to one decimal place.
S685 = 4.2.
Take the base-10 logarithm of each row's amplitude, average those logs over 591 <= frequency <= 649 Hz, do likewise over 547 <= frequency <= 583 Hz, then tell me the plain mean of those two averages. 0.791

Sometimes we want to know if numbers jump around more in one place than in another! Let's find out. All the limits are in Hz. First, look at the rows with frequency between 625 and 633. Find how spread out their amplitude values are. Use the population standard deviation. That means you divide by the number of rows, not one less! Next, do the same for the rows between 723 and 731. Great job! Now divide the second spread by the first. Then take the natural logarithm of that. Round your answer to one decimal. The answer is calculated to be -0.6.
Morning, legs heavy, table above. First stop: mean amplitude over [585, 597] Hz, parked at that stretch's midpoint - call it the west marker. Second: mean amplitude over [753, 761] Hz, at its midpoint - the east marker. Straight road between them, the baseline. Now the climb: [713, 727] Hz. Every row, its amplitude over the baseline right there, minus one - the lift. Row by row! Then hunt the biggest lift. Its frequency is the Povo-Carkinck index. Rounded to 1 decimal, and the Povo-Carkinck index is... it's 714.0 Hz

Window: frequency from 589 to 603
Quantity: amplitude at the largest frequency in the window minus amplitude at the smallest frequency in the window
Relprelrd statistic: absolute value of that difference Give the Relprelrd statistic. 0.57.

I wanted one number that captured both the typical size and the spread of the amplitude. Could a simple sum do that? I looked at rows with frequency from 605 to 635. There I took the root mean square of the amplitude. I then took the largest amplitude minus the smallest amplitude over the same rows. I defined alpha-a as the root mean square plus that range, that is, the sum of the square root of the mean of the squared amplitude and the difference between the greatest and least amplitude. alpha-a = 6.7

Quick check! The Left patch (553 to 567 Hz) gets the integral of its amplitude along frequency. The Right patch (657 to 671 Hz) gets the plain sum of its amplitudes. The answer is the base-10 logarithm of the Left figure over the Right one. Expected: 0.40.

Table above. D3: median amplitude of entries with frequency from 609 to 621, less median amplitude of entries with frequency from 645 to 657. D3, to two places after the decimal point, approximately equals 0.48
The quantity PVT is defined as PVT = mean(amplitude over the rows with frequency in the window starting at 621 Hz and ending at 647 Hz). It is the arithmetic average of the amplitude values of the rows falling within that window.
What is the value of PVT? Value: 5.6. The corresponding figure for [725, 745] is 3.5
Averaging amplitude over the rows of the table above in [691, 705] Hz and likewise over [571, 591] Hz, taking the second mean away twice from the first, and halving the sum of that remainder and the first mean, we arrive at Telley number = -2.20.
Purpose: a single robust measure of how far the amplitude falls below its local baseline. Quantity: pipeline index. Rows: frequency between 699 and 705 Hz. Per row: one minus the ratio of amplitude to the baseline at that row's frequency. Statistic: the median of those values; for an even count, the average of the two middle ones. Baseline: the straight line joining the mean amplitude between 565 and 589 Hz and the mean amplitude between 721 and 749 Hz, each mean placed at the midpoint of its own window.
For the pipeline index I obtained -0.103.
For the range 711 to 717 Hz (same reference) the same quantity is 0.118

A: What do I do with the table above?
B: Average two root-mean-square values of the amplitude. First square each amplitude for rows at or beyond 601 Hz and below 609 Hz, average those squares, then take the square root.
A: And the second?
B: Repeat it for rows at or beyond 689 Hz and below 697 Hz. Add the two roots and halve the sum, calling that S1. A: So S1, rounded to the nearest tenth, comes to 5.2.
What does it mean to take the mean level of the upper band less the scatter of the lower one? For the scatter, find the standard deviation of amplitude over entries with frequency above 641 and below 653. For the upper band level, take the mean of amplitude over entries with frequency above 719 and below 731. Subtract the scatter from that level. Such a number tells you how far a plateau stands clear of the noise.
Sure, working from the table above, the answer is 2.3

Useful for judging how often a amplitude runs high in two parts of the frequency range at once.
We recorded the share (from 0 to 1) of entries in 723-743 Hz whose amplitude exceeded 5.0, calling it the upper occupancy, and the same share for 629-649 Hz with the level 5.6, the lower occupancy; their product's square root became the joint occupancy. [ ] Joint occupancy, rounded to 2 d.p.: 0.00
